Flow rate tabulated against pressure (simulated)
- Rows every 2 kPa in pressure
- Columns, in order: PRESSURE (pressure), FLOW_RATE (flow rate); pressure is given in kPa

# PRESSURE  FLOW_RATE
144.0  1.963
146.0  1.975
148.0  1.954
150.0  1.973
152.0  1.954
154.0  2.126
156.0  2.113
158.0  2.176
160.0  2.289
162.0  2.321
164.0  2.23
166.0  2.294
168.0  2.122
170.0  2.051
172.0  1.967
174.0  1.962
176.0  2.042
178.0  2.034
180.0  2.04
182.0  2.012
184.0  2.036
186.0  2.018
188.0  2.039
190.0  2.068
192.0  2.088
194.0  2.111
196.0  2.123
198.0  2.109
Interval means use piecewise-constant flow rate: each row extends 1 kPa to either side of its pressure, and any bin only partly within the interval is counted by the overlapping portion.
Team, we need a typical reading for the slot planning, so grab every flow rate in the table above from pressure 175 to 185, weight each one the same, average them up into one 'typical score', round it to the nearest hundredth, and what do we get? 2.03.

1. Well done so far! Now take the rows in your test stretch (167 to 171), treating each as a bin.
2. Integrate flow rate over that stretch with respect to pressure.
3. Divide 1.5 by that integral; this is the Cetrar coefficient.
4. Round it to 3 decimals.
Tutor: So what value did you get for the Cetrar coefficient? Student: 0.180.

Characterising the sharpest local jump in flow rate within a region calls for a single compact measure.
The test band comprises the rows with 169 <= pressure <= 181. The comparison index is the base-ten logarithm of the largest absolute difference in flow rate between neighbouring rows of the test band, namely -1.08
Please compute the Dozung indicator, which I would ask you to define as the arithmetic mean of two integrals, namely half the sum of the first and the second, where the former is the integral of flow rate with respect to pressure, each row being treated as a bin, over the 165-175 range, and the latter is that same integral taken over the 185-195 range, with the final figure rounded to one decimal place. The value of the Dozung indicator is 20.7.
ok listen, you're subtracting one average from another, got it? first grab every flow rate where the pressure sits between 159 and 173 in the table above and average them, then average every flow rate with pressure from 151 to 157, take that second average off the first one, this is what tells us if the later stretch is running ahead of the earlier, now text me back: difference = 0.12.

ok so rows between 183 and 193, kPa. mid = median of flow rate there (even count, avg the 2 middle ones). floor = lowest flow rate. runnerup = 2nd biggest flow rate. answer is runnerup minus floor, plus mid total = 2.09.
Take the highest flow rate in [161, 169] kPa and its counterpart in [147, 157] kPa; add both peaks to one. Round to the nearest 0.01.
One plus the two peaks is 5.45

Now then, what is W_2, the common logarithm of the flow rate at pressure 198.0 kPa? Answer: 0.324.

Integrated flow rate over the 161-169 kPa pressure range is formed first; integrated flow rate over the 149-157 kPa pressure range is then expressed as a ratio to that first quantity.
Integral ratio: 0.91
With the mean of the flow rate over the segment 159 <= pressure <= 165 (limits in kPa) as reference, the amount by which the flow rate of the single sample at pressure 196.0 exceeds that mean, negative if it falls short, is -0.16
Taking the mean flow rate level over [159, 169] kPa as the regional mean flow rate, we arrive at 2.25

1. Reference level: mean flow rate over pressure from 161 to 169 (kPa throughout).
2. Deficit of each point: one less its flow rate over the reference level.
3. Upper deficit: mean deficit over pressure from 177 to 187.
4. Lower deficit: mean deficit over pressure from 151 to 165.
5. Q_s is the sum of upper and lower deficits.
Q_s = 0.13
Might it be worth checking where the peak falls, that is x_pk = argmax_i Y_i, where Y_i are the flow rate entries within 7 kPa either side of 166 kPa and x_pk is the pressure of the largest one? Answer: 162.0 kPa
